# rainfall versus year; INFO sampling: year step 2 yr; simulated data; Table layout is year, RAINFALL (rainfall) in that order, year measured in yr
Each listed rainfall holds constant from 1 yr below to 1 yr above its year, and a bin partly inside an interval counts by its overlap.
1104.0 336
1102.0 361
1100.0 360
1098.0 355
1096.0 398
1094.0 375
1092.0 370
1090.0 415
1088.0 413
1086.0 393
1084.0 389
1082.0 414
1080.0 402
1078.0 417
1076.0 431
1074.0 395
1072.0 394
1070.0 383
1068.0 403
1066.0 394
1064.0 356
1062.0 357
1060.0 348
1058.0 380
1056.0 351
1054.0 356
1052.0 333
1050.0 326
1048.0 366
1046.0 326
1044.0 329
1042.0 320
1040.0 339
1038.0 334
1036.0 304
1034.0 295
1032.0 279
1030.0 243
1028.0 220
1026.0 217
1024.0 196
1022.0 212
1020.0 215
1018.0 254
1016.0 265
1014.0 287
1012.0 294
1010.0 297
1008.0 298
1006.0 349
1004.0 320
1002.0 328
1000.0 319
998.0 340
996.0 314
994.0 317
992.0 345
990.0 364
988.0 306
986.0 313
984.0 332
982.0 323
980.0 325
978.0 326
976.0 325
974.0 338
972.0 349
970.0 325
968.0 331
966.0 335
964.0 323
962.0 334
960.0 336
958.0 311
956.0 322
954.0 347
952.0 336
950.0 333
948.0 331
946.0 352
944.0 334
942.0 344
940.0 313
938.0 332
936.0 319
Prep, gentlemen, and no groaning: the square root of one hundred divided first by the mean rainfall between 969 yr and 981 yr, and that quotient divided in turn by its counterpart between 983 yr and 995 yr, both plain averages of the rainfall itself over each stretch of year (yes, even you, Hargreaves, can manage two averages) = 0.0303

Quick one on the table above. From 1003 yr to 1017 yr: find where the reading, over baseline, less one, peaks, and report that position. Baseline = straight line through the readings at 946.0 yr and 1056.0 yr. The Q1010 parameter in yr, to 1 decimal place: 1006.0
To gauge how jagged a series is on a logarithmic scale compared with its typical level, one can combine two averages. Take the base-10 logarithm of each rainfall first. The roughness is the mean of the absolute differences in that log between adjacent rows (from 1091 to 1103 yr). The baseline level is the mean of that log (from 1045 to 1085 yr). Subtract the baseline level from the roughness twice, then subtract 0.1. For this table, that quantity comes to -5.230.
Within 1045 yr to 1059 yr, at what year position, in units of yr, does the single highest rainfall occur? 1058.0 yr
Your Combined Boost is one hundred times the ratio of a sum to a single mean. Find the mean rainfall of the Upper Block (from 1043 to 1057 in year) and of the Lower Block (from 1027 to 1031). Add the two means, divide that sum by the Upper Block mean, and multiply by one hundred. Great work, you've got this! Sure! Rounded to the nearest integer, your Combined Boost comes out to 168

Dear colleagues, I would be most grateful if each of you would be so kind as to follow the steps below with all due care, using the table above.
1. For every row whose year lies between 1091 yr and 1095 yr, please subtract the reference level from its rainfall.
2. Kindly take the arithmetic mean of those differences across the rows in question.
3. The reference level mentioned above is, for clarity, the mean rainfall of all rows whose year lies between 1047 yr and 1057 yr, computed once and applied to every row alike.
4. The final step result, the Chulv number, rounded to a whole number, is 26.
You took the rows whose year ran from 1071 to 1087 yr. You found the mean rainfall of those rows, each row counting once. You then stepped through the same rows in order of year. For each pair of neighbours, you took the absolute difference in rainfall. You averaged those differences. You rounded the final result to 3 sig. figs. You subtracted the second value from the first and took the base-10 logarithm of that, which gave 2.59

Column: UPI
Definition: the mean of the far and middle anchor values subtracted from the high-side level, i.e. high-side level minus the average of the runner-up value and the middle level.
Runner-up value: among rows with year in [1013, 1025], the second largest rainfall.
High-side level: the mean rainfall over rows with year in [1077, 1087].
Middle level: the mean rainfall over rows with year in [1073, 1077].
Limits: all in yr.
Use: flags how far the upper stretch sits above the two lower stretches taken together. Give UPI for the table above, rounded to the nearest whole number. 64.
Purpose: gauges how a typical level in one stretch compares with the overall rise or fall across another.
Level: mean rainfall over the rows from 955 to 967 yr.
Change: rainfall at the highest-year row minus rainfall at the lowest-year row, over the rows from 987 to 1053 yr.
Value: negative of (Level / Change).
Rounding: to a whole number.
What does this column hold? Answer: -12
